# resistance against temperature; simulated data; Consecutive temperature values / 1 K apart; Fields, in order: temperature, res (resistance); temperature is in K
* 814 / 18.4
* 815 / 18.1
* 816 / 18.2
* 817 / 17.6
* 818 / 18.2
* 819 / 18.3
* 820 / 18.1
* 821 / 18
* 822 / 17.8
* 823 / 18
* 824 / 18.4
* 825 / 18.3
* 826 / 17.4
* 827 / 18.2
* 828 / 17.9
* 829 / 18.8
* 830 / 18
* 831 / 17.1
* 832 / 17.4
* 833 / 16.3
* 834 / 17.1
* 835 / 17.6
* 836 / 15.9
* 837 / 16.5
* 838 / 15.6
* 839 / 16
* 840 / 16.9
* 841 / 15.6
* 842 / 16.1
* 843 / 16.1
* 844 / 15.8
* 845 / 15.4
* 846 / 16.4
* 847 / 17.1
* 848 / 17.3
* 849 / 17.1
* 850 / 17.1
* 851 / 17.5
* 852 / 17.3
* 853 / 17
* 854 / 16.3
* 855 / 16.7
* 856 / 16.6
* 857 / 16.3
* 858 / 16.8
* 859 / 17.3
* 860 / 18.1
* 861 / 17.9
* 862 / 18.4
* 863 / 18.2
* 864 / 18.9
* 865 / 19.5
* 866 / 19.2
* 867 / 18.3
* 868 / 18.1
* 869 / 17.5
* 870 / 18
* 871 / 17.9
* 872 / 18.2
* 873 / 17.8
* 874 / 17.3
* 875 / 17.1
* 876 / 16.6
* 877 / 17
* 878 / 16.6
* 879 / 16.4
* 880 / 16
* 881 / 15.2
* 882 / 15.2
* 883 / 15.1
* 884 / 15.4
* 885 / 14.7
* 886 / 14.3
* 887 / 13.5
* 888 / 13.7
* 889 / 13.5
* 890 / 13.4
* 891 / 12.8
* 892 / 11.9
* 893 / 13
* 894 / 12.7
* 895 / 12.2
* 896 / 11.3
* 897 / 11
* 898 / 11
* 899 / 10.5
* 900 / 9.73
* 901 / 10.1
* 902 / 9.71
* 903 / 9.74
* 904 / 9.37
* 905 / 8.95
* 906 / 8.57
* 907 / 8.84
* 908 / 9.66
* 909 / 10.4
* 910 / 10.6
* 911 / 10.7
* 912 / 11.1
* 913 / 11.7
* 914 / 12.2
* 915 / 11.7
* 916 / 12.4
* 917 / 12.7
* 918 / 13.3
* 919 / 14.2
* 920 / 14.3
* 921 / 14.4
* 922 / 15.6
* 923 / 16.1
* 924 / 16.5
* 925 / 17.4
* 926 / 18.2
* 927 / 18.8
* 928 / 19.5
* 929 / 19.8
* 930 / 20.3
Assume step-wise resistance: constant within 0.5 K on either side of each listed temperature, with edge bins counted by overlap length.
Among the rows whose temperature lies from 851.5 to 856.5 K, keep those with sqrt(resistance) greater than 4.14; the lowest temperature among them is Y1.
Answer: 852 K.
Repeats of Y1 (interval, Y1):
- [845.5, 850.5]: 848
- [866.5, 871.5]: 867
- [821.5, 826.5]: 822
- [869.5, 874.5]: 870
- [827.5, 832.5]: 828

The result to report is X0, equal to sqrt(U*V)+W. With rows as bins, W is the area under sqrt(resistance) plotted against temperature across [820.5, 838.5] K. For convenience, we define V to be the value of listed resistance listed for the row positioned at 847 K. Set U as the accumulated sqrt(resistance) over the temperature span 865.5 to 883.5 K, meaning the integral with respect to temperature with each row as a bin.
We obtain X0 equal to 111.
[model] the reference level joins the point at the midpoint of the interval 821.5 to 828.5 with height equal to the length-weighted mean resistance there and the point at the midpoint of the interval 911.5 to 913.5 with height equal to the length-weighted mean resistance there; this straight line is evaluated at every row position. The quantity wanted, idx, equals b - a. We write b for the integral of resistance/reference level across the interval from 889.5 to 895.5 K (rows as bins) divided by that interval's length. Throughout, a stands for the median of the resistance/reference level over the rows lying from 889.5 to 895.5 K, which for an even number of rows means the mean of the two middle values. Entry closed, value -0.007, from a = 0.99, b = 0.98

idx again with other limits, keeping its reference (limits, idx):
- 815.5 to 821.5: -0.006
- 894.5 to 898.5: 0.015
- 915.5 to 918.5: 0.009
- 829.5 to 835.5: -0.002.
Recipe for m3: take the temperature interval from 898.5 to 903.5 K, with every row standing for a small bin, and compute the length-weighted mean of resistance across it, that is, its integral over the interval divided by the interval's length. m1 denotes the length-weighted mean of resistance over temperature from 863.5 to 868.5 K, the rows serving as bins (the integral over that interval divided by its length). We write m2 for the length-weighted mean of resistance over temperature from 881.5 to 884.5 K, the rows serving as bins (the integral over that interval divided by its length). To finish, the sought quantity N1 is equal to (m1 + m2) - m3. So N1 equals 24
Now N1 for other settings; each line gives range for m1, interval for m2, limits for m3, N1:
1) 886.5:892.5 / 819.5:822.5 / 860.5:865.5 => 13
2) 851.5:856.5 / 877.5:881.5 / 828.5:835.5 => 15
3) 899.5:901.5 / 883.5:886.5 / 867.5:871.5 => 7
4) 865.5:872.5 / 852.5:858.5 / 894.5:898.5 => 23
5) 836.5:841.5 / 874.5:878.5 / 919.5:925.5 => 17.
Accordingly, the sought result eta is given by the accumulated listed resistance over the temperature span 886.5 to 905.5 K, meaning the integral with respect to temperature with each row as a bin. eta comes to 218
